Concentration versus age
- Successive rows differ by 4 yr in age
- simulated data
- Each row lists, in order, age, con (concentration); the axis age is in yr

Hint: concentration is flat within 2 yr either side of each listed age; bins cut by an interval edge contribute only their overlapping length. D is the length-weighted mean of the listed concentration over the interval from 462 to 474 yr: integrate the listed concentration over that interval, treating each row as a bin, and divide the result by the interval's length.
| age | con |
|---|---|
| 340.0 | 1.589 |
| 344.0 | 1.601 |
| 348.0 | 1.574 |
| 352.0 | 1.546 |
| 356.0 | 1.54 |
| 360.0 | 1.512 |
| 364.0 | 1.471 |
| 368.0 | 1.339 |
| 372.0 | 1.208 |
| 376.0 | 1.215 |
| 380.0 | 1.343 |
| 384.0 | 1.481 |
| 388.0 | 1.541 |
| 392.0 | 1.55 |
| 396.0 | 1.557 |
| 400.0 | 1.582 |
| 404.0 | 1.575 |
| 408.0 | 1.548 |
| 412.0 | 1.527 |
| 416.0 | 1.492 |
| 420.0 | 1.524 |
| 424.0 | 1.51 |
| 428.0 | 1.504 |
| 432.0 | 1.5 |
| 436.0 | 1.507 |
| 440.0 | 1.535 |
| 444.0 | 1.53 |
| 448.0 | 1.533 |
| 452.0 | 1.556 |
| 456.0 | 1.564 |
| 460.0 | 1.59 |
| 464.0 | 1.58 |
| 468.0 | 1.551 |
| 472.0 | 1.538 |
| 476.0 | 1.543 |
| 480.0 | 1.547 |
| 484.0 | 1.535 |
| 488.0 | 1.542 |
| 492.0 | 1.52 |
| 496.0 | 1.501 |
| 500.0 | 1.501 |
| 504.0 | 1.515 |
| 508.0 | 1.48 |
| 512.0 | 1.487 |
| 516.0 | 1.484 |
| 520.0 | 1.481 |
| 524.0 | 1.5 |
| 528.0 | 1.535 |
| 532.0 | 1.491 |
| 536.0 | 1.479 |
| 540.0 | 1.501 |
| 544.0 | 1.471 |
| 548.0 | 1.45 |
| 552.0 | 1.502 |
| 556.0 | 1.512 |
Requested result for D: 1.56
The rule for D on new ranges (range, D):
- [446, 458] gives 1.55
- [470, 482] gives 1.54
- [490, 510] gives 1.50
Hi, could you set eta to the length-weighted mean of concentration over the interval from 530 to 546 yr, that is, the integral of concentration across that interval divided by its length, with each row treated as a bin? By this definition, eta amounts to 1.49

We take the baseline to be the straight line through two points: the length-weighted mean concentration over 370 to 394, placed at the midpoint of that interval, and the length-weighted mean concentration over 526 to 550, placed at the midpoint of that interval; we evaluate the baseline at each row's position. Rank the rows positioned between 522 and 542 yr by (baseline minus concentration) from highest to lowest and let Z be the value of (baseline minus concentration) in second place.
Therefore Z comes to -0.01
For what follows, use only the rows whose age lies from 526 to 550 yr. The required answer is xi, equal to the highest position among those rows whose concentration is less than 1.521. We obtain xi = 548.0 yr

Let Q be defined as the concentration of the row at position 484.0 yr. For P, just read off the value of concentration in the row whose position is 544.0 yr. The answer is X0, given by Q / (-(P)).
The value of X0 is -1.04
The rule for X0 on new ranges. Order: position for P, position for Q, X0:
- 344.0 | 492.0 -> -0.95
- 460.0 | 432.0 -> -0.94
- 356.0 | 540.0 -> -0.97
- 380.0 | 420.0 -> -1.13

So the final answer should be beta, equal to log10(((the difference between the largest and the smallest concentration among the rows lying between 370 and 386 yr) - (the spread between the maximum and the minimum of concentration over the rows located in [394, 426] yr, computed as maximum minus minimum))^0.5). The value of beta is -0.37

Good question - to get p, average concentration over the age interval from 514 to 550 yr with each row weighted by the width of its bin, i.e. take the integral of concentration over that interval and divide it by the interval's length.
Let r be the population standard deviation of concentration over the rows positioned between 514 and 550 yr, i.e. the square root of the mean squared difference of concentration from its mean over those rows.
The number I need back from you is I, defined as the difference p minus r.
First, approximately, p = 1.49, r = 0.022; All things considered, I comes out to 1.47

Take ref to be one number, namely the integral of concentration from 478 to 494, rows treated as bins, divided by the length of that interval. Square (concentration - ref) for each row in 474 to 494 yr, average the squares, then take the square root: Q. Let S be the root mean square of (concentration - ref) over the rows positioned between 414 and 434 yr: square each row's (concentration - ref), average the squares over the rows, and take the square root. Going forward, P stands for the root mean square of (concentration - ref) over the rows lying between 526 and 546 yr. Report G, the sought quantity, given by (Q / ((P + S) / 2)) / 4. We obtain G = 0.06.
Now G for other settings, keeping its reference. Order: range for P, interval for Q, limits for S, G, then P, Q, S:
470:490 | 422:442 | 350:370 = 0.14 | 0.01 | 0.028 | 0.094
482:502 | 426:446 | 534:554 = 0.15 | 0.02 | 0.025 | 0.059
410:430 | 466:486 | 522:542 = 0.07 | 0.03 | 0.009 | 0.039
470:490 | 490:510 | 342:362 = 0.42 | 0.01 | 0.035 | 0.036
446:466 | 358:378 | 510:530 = 1.44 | 0.03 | 0.225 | 0.043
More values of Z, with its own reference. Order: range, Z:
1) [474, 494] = -0.08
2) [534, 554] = 0.02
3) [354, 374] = 0.04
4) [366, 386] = 0.17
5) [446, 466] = -0.12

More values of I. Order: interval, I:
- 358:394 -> 1.28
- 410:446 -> 1.50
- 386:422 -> 1.52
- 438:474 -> 1.53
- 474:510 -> 1.50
